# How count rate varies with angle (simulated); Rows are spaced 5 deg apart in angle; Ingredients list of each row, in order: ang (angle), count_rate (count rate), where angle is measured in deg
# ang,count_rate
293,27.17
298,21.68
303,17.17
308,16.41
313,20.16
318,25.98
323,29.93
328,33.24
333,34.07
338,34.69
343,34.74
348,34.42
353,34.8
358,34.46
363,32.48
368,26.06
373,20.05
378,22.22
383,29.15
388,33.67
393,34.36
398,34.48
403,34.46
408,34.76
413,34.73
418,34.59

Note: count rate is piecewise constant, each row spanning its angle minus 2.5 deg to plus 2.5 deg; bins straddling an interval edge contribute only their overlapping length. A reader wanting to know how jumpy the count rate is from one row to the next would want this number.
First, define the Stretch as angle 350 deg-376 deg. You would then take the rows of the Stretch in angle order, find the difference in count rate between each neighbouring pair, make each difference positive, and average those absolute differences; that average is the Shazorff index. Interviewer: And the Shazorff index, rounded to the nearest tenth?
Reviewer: 3.7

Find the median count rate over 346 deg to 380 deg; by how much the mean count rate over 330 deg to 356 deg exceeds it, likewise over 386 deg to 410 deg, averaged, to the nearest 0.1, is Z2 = 2.0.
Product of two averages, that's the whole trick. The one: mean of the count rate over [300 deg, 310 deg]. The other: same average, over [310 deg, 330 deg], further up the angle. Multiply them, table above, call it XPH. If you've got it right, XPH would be 459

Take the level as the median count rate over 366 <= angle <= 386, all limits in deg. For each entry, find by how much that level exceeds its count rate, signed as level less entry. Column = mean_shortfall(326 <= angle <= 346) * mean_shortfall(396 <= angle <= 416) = 105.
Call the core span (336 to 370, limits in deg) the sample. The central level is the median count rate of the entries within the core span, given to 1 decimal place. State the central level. 34.5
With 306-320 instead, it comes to 20.2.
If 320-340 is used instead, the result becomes 33.7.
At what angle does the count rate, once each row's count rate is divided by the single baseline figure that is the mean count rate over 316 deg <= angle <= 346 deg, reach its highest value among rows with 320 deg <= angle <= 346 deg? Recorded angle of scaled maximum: 343 deg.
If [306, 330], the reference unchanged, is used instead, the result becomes 328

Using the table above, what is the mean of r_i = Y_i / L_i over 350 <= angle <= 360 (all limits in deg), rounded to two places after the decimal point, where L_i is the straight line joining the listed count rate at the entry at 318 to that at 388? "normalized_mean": 1.15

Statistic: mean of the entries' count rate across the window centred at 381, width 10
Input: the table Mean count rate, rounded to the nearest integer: 26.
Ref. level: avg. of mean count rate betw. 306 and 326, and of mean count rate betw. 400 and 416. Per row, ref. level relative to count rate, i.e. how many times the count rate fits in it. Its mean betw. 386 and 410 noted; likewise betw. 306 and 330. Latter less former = 0.39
